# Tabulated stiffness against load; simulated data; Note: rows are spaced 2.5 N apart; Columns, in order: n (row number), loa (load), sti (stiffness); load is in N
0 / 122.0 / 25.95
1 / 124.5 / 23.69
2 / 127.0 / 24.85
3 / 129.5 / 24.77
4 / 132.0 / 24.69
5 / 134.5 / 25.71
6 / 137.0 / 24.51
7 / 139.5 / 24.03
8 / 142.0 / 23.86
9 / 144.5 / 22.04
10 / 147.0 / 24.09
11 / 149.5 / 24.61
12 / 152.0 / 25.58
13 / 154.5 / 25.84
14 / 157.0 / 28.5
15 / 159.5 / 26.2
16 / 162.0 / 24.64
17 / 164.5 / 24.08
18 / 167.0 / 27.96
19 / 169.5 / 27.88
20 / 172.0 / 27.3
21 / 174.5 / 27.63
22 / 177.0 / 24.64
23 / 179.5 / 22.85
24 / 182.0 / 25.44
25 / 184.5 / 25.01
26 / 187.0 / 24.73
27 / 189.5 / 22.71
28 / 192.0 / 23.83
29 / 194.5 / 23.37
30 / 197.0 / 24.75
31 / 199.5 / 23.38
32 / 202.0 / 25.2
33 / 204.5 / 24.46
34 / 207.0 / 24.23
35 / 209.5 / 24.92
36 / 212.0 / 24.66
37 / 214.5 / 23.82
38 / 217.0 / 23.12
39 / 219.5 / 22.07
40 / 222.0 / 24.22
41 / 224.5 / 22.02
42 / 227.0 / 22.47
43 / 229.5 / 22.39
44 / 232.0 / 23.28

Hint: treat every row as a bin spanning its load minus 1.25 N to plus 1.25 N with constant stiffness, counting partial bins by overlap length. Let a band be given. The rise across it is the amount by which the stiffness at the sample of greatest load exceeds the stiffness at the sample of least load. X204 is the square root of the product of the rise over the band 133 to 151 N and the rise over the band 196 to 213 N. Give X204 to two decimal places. 0.31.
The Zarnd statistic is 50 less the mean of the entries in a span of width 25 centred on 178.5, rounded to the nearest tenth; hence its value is 24.4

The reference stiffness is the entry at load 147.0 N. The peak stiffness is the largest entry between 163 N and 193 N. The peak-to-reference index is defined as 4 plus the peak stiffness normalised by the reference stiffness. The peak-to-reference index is 5.16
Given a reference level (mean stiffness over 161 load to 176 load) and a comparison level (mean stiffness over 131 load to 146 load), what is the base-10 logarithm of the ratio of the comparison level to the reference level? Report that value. -0.042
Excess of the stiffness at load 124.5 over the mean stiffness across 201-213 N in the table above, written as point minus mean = -1.0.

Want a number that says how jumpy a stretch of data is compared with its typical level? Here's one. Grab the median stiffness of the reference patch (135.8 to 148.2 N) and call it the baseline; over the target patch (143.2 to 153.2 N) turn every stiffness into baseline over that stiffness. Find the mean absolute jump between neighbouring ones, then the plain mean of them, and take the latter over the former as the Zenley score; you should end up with 20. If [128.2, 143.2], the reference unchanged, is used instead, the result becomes 43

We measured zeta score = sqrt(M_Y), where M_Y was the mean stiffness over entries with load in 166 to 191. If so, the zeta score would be 5.06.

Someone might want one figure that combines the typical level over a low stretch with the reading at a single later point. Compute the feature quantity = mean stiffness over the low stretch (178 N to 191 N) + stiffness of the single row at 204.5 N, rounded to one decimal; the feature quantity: 48.6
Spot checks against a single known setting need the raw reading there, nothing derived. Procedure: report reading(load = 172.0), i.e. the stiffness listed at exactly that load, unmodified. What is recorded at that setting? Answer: 27.3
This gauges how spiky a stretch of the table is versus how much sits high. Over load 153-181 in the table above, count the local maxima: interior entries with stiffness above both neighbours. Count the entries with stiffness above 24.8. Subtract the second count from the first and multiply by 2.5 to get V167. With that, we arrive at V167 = -10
